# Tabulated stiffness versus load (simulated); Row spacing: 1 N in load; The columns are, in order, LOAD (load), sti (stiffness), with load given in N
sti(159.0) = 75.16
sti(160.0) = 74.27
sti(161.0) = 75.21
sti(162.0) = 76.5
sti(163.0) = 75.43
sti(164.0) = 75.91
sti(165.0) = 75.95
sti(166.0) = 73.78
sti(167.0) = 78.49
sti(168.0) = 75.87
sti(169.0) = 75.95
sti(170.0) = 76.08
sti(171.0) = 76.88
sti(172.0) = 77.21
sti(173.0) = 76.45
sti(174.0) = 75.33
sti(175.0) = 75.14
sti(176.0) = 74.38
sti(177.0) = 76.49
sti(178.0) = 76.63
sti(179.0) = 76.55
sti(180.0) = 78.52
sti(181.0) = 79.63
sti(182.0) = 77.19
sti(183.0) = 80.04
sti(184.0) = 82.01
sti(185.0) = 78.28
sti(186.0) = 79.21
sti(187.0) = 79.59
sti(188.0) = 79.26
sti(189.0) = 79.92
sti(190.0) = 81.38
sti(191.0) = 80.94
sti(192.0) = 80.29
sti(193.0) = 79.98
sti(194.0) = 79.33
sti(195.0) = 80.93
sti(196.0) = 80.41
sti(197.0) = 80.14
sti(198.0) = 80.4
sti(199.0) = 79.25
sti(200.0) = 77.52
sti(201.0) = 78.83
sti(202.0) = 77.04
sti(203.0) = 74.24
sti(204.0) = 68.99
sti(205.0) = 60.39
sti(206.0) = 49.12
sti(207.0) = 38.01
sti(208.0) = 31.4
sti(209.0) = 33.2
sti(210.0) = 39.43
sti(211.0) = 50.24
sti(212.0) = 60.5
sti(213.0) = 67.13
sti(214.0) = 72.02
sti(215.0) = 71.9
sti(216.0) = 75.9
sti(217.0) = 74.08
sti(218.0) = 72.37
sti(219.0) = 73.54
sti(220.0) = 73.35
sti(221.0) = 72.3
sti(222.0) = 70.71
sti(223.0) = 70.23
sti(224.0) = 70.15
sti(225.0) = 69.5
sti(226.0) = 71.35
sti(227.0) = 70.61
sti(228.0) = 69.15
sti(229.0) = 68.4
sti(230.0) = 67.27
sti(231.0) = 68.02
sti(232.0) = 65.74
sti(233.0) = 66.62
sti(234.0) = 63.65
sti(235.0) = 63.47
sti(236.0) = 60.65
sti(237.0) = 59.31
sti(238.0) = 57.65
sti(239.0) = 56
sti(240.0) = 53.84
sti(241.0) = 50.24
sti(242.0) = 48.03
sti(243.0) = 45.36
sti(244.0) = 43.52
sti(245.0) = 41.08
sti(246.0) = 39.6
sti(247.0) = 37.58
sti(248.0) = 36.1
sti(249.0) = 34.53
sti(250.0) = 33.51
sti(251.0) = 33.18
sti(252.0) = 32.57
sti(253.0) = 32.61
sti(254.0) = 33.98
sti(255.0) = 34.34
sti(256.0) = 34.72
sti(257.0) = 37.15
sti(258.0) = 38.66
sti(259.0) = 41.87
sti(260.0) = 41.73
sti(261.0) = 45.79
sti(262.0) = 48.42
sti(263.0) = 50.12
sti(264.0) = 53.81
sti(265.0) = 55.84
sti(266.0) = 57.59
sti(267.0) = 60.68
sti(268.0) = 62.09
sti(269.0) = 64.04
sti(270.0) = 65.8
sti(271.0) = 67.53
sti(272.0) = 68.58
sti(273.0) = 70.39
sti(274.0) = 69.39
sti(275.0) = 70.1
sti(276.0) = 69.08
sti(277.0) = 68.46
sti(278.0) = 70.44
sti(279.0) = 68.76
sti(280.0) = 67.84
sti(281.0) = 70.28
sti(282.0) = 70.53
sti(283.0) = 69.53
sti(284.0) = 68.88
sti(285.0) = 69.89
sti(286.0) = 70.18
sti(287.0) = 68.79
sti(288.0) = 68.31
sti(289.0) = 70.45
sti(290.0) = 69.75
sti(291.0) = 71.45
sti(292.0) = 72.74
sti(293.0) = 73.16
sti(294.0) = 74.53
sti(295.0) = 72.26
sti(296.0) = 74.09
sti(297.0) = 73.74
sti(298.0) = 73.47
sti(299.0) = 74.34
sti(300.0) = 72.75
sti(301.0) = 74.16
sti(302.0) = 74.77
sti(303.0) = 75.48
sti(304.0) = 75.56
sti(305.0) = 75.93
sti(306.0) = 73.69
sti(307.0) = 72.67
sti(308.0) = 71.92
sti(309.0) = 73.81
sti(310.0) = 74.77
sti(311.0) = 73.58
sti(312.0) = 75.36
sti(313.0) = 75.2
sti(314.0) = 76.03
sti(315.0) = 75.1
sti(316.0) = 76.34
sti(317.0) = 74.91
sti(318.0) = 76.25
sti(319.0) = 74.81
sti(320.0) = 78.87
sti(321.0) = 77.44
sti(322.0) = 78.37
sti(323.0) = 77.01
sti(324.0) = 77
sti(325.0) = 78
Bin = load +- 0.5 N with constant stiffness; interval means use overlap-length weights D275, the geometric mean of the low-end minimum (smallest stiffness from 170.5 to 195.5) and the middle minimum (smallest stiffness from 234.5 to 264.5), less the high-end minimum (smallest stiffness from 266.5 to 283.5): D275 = -11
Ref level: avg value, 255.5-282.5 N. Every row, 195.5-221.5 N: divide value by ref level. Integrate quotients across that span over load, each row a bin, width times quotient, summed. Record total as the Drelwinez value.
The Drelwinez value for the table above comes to 29 N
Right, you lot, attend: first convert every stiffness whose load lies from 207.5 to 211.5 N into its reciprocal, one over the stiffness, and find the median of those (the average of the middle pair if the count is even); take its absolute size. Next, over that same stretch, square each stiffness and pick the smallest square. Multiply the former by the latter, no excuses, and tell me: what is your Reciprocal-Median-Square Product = 27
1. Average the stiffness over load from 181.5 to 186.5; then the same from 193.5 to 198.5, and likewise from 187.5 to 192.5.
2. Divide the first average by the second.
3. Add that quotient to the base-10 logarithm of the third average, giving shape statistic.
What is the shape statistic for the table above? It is 2.89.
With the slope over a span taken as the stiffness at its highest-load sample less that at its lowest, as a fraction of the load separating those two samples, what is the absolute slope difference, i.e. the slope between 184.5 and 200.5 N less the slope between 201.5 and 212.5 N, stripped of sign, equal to 1.6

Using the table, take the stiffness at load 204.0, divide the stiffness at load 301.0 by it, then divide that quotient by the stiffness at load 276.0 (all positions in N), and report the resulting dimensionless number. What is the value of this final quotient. 0.0156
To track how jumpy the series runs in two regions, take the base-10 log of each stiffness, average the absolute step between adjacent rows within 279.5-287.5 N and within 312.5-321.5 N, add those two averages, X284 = 0.015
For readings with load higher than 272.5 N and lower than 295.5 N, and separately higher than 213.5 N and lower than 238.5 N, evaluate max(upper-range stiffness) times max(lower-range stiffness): 5657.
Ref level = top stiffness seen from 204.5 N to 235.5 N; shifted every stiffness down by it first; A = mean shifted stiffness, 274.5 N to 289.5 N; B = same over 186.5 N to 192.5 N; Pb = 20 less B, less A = 22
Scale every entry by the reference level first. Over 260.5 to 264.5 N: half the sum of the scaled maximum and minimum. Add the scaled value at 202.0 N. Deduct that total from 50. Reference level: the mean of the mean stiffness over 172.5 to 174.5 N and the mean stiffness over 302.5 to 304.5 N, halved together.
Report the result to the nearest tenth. 48.3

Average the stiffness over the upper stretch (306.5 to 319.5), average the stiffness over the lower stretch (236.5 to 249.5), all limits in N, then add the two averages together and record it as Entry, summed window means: 121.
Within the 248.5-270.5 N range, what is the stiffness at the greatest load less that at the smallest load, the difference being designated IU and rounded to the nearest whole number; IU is 31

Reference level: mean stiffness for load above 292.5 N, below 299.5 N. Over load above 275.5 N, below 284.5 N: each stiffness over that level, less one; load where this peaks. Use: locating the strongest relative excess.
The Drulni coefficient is 282.0 N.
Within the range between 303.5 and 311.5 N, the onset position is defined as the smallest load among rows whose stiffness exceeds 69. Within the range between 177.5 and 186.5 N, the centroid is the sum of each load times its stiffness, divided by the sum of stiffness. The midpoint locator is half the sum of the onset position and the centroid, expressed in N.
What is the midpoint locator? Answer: 243.0 N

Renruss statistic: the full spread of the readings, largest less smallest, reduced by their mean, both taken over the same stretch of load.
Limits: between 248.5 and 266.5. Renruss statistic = -16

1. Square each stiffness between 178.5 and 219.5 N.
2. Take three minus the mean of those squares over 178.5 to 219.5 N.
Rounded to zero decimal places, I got -5262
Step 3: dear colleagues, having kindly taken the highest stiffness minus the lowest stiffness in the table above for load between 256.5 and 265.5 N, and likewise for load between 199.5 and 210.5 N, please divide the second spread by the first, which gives 2.5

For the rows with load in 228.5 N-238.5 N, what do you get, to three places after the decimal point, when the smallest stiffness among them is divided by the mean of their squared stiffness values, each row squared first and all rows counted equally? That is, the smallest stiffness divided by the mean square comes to 0.014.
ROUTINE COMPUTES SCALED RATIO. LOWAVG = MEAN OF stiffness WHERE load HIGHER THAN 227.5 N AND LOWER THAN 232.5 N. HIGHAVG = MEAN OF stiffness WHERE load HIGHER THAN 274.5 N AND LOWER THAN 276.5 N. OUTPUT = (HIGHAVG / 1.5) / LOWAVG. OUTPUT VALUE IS 0.69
